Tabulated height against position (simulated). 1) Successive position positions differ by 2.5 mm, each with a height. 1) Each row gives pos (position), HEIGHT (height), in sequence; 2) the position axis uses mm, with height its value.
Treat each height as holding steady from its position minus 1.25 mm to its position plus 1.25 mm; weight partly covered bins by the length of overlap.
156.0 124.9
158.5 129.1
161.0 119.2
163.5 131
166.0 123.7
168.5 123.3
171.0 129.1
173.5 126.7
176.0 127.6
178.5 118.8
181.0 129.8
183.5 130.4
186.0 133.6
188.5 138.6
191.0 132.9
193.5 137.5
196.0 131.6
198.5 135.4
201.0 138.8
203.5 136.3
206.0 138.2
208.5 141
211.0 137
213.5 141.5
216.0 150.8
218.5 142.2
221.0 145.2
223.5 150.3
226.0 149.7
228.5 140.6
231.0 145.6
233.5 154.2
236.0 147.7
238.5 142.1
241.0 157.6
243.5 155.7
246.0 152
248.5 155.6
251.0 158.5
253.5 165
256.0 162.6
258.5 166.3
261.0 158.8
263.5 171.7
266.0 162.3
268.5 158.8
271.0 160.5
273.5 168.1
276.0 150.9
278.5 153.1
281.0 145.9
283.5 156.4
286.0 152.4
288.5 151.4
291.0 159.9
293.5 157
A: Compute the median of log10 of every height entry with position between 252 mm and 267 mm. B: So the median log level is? 2.21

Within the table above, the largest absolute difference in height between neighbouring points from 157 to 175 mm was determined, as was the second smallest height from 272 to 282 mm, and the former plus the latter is 163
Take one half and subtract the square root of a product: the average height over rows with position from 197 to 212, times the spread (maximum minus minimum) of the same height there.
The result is -27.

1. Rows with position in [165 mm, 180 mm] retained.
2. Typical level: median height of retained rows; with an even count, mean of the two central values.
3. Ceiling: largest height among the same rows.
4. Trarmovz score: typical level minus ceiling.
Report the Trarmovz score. -3.9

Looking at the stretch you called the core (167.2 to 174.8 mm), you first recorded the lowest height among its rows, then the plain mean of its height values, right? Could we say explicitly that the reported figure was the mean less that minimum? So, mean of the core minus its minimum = 3.1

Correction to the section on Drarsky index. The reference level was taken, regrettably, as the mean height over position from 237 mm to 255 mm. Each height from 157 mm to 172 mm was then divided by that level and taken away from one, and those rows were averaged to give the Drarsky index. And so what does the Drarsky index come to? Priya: 0.189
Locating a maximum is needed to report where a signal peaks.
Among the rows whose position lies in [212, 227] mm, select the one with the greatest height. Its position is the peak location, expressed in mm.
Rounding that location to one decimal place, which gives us 216.0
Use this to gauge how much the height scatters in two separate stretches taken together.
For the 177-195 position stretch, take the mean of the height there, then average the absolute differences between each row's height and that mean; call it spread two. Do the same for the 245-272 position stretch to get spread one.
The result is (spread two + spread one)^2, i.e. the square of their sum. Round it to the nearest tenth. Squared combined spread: 74.6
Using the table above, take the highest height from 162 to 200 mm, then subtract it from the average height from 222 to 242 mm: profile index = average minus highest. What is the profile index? 10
